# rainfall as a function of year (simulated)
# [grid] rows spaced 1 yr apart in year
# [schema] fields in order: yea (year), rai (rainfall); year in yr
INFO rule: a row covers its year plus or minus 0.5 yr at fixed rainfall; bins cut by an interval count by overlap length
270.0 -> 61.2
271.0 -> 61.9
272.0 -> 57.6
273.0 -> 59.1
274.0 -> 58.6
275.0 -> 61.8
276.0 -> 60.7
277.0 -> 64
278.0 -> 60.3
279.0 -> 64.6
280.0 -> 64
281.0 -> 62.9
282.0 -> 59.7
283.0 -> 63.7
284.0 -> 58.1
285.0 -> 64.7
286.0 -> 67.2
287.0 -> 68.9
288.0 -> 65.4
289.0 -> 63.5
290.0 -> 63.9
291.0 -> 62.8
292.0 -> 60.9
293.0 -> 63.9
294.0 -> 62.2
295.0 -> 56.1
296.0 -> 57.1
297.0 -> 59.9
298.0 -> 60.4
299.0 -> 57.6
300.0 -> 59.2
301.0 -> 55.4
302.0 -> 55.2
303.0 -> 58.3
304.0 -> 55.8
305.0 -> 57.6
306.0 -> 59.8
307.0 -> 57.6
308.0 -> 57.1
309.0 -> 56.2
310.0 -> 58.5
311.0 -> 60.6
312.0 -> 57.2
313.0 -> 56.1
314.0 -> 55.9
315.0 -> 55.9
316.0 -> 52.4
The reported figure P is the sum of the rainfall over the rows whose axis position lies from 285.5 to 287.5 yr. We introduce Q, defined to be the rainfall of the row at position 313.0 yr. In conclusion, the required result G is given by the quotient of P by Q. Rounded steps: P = 136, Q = 56.1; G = 2.4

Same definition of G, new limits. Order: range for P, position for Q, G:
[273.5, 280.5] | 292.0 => 7.1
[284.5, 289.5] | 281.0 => 5.2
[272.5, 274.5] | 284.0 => 2.0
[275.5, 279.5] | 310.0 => 4.3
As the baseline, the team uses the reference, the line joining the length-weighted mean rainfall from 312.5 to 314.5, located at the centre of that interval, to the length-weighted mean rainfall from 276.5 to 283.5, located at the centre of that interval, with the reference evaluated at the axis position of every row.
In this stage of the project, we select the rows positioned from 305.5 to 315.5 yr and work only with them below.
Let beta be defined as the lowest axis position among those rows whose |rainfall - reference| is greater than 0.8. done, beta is 306.0 yr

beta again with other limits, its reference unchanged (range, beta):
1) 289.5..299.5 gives 290.0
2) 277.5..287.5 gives 278.0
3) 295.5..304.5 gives 296.0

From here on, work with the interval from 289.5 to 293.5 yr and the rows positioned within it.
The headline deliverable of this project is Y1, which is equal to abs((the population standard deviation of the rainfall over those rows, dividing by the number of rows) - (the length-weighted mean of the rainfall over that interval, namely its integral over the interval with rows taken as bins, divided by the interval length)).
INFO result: 62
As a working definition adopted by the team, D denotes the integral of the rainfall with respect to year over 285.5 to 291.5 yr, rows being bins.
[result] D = 392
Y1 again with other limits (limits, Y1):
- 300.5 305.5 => 55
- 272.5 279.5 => 59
